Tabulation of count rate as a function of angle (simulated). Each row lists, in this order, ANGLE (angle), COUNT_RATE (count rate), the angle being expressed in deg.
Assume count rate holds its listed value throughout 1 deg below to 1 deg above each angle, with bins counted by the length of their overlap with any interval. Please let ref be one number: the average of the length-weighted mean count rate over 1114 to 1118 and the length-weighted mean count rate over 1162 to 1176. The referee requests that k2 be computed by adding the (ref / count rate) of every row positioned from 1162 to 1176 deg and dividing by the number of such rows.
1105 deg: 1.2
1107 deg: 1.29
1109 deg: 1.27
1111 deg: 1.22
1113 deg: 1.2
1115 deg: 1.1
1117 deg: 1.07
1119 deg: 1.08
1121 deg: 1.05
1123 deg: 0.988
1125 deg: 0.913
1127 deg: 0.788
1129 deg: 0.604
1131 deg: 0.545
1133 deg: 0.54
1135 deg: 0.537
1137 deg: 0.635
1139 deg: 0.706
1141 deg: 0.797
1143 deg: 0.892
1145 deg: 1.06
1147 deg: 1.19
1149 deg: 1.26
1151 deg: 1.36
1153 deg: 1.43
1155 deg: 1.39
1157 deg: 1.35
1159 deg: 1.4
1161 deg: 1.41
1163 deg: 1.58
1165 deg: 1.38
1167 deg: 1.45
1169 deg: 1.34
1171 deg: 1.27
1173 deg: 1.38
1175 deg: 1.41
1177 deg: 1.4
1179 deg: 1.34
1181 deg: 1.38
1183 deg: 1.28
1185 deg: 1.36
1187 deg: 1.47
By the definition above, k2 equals 0.89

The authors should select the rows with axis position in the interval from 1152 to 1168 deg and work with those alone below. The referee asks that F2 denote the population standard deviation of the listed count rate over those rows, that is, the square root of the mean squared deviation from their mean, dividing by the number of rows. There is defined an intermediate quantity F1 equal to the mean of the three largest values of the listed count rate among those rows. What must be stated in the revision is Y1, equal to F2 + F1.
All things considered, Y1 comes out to 1.55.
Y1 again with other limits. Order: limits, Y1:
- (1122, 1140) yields 1.05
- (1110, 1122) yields 1.24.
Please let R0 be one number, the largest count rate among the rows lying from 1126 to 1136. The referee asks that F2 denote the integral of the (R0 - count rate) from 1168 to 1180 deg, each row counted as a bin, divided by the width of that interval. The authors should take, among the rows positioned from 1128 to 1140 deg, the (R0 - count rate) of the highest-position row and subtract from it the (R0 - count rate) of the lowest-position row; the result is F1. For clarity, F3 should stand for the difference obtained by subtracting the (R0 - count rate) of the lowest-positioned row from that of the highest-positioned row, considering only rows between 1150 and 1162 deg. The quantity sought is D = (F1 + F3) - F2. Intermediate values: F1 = -0.10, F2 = -0.6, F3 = -0.05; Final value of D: 0.42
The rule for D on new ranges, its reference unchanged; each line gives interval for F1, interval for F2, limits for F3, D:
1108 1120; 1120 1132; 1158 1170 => 0.28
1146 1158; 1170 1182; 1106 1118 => 0.64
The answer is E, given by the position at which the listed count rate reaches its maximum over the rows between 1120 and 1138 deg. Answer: 1121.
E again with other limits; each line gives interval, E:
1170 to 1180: 1175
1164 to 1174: 1167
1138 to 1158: 1153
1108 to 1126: 1109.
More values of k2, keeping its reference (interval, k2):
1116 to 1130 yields 1.39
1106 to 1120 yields 1.06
